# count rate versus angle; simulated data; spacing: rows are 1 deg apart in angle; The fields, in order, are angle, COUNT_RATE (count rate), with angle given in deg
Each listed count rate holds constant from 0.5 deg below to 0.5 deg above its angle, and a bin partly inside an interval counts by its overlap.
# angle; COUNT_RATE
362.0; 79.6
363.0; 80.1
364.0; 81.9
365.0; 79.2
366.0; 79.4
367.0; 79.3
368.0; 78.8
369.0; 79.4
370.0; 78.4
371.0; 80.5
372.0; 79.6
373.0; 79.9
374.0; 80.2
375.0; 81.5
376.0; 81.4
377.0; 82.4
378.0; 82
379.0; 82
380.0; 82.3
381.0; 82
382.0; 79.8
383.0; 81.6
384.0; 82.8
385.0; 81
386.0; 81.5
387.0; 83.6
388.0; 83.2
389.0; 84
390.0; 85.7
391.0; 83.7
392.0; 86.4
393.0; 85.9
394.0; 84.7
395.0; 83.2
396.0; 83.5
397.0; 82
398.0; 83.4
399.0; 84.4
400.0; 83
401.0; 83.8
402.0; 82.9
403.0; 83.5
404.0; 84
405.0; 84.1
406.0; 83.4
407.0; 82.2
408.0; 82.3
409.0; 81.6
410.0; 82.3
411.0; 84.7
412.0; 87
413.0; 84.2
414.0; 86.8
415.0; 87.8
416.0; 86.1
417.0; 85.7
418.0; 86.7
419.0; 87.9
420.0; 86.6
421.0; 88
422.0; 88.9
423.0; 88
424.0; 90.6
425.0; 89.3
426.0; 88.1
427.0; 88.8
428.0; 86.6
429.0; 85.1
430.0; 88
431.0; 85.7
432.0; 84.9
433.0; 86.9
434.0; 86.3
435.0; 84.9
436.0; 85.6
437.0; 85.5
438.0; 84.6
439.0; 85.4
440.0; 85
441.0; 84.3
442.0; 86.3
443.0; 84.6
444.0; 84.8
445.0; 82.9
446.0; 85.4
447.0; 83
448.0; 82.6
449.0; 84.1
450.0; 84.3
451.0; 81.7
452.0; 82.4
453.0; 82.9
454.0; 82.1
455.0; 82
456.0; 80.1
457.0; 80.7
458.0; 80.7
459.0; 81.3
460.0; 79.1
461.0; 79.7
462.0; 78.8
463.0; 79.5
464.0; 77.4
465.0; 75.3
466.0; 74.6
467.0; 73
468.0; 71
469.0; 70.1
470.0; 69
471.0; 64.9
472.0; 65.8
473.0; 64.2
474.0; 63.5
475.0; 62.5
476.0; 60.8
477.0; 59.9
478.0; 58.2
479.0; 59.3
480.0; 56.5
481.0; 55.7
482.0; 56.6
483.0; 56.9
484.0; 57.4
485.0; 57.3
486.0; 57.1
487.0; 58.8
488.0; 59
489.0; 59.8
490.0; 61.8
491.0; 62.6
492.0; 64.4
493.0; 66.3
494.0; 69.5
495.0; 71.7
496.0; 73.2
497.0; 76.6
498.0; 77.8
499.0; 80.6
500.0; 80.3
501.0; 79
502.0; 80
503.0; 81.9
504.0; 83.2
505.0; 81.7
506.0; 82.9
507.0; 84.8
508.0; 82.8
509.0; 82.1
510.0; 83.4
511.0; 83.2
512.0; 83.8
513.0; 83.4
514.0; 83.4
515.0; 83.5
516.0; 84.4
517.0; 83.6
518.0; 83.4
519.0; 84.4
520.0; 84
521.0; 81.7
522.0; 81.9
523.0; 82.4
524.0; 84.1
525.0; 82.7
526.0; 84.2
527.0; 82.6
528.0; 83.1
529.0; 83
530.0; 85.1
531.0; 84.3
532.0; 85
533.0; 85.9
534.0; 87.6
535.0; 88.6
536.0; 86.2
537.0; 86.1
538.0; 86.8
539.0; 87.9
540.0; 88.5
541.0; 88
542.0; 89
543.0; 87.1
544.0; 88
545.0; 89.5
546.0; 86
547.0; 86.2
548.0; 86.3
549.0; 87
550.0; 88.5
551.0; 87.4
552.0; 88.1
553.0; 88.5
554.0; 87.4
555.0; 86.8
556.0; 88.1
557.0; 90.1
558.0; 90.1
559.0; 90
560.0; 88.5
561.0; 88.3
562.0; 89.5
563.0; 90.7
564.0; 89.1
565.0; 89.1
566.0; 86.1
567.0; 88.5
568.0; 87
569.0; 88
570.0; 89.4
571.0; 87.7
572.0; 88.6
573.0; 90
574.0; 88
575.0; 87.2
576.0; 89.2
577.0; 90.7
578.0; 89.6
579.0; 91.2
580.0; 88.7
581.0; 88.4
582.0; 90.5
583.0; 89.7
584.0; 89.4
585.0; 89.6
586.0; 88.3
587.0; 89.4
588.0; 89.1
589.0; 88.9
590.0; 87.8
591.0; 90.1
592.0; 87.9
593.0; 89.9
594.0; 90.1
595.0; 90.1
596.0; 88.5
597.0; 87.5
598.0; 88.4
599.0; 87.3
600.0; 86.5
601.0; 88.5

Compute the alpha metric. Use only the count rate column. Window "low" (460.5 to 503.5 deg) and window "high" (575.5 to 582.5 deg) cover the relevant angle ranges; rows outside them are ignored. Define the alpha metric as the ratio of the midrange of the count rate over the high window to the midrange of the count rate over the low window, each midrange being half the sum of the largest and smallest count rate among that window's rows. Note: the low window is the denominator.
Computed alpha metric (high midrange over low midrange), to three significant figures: 1.31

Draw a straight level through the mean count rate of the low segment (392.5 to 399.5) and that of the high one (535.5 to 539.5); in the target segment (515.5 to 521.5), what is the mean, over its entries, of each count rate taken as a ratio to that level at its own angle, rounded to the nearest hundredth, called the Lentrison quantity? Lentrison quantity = 0.97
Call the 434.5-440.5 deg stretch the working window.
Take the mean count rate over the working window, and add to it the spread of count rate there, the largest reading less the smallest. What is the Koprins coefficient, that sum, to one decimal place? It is 86.2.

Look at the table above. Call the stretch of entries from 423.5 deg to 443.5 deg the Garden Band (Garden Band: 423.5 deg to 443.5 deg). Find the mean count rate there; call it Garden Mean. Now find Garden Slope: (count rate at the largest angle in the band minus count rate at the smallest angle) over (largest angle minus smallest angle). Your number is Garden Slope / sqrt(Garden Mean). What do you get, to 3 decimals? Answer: -0.034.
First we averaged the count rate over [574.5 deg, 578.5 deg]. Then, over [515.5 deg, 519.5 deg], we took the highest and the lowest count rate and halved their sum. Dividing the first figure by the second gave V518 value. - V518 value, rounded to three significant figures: 1.06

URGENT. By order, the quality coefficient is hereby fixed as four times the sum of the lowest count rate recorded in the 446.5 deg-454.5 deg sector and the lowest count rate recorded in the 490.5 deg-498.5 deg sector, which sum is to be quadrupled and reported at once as 577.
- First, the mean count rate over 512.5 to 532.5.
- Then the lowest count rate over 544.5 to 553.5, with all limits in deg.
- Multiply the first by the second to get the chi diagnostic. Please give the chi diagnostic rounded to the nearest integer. 7182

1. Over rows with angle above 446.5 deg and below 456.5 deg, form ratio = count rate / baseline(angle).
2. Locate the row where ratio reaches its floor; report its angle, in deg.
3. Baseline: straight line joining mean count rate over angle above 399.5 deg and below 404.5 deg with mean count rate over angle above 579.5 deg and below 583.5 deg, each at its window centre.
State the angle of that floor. 456.0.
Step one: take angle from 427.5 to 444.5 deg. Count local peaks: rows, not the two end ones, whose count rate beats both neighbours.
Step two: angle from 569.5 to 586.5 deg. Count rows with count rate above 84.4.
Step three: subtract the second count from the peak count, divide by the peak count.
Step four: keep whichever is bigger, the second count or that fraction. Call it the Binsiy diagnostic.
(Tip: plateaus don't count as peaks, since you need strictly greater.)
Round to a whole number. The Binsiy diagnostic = 17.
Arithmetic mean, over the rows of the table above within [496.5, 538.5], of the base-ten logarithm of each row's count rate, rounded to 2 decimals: 1.92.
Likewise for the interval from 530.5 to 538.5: 1.94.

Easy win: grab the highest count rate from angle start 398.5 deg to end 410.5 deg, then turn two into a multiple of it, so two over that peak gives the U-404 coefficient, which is 0.0237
